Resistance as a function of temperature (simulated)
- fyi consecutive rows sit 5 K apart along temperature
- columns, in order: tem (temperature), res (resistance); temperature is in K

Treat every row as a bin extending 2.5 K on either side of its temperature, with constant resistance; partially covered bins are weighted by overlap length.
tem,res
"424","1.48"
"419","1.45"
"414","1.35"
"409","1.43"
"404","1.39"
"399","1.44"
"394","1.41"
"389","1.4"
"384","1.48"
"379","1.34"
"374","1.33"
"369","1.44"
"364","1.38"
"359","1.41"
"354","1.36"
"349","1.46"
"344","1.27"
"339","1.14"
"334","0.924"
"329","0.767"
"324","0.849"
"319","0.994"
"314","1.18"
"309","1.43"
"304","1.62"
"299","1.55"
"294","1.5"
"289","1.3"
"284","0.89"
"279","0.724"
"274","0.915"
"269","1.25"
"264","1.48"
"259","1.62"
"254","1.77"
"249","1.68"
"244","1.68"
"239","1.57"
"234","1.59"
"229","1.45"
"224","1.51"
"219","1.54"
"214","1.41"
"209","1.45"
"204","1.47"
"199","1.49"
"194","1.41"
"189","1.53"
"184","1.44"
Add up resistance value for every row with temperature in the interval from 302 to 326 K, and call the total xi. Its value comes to 6.1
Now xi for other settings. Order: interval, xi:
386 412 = 7.1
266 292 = 5.1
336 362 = 6.6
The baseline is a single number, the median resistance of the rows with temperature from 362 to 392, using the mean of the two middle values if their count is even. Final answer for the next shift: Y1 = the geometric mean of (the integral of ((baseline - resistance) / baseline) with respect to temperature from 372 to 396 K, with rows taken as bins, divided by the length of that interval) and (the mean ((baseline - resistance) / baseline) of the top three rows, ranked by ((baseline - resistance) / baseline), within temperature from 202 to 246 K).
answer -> 0.008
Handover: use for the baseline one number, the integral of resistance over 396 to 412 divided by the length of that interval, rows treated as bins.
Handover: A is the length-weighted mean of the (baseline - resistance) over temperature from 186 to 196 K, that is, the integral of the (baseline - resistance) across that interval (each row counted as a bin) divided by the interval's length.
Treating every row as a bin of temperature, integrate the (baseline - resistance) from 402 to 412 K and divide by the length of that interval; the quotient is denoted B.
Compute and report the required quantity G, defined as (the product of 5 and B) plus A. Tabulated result 0.0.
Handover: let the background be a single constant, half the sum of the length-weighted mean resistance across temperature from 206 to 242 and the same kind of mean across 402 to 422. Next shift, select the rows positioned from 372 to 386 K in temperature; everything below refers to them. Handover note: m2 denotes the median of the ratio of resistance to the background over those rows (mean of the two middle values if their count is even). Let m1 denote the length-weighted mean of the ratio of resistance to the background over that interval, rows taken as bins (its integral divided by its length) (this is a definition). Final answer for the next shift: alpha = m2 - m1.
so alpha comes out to -0.03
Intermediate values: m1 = 0.95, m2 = 0.92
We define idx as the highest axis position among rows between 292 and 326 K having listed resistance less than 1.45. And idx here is 324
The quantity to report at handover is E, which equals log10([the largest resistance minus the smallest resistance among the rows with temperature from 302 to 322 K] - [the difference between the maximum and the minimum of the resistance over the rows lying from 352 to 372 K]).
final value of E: -0.3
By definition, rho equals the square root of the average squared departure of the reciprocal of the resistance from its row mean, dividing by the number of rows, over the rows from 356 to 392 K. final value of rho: 0.03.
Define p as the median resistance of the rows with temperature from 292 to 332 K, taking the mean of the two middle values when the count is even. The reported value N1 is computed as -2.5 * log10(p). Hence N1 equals -0.289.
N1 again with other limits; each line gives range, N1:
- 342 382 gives -0.342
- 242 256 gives -0.563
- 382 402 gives -0.385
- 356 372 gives -0.373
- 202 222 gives -0.411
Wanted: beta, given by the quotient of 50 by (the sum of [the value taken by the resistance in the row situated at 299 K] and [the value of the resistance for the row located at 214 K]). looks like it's 16.9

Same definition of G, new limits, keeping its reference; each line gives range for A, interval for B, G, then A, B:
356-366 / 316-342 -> 2.4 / 0.02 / 0.47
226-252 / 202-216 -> -0.3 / -0.18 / -0.03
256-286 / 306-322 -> 1.3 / 0.26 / 0.21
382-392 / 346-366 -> 0.1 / -0.02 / 0.02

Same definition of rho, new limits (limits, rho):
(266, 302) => 0.26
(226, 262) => 0.04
